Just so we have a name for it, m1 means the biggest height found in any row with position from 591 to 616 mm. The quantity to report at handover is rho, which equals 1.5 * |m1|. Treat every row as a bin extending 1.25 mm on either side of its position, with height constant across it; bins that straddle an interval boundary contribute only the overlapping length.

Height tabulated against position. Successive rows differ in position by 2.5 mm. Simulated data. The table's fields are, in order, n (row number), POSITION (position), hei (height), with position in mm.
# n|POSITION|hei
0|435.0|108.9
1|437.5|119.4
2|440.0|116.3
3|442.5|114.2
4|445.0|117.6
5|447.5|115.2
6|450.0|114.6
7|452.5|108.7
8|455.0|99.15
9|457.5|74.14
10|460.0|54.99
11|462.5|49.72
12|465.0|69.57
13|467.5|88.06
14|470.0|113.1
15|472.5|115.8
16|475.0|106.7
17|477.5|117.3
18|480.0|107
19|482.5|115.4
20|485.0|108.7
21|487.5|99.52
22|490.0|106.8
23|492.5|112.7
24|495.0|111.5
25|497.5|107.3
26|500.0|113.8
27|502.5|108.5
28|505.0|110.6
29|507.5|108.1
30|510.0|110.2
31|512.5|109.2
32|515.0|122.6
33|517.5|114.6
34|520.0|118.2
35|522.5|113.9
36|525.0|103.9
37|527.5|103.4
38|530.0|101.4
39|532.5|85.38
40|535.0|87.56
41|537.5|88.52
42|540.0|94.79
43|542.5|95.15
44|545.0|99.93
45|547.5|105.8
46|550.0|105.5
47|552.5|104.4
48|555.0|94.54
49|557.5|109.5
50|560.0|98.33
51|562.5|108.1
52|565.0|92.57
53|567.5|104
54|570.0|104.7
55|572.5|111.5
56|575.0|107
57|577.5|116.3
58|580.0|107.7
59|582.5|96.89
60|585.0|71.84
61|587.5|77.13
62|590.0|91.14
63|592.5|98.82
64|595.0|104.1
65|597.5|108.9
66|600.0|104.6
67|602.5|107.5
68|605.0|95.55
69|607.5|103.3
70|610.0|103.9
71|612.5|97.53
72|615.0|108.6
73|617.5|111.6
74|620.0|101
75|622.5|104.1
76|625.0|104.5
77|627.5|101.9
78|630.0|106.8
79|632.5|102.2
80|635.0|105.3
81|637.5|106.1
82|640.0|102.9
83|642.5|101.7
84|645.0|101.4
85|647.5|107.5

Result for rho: 163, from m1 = 108.9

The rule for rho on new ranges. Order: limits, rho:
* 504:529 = 184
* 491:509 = 171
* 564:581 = 174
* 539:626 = 174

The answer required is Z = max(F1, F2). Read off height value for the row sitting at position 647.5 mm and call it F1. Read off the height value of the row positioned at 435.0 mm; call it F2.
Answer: 109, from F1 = 107.5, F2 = 108.9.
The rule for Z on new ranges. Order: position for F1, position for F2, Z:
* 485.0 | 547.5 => 109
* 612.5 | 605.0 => 98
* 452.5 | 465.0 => 109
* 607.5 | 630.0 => 107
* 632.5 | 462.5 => 102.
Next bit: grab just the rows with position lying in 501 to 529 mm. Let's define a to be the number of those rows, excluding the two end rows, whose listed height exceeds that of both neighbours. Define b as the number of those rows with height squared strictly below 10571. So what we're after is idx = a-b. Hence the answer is 4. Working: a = 4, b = 0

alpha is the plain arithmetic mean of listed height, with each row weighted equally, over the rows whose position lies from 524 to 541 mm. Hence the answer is 95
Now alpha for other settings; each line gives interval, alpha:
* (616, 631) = 105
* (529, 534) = 93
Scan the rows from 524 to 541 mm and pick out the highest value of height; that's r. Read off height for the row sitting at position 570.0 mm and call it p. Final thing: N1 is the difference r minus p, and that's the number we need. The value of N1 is -1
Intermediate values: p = 104.7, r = 103.9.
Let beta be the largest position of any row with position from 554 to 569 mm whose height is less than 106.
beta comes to 567.5 mm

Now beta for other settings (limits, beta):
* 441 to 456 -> 455.0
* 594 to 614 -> 612.5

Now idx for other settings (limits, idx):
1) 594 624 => 1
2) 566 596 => -3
